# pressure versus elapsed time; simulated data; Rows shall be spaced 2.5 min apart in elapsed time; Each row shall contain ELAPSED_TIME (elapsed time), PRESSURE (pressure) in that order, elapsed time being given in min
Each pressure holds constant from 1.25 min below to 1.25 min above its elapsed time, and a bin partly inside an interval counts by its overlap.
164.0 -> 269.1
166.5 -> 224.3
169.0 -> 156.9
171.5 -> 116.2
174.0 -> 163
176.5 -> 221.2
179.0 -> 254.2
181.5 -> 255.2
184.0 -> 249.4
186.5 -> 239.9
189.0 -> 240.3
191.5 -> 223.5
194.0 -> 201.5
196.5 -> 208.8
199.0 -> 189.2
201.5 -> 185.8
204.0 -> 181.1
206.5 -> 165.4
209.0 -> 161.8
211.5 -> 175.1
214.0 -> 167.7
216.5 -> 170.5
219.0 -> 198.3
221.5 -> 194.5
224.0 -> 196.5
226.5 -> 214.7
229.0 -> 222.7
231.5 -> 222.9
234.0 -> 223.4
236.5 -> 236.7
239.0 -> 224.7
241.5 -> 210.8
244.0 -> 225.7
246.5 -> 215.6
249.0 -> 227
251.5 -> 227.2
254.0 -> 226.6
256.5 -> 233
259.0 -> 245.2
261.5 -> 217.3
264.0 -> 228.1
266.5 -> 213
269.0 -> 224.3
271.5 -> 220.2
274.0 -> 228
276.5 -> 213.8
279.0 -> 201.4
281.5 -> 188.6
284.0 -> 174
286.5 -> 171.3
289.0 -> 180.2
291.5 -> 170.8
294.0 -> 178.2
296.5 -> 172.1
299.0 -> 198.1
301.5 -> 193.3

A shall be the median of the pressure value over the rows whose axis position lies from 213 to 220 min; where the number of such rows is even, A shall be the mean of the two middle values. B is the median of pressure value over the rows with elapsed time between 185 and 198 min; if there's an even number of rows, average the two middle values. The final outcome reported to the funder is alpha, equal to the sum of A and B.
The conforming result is 394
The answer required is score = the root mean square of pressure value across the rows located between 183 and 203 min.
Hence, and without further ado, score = 219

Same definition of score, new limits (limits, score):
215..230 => 200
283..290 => 175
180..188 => 248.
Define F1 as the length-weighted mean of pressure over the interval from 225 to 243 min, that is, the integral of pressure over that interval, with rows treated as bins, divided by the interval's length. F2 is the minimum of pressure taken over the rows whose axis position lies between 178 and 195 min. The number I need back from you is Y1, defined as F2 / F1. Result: 0.91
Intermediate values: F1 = 222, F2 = 201.5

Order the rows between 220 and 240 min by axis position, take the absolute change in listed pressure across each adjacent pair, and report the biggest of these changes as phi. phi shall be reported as 18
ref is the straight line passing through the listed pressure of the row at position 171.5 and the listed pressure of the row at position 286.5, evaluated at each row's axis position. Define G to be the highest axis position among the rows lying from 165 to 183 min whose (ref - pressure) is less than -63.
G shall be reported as 181.5 min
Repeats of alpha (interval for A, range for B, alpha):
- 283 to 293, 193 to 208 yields 360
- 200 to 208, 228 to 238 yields 404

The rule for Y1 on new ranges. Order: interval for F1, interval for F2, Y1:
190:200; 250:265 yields 1.05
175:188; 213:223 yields 0.69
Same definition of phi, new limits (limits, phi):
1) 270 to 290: 15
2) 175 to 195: 33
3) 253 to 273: 28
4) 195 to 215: 20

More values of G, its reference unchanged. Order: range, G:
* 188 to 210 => 196.5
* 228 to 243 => 239.0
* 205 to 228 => 226.5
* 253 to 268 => 264.0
